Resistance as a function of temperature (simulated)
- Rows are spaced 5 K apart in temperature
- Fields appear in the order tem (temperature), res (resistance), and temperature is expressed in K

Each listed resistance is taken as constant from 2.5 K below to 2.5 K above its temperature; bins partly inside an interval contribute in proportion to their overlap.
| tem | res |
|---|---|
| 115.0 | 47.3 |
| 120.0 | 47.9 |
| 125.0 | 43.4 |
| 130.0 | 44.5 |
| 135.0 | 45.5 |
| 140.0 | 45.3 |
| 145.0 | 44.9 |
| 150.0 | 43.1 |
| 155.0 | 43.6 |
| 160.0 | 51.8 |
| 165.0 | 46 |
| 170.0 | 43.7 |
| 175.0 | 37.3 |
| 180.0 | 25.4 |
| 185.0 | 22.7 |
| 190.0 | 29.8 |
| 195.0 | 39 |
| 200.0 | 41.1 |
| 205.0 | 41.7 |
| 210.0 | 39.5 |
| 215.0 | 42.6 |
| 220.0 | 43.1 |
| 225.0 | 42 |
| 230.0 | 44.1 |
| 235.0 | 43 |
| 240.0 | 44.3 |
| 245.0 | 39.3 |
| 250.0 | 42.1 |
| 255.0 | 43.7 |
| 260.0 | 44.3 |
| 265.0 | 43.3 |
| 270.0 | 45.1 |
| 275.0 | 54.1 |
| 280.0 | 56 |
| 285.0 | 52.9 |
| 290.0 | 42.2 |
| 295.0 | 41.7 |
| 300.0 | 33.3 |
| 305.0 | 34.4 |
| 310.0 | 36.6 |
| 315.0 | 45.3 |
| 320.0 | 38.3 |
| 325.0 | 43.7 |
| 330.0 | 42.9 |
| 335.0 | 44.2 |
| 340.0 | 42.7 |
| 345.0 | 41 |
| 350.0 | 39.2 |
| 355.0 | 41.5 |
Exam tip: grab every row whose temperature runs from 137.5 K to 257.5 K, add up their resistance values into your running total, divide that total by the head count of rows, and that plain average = 41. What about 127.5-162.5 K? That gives 46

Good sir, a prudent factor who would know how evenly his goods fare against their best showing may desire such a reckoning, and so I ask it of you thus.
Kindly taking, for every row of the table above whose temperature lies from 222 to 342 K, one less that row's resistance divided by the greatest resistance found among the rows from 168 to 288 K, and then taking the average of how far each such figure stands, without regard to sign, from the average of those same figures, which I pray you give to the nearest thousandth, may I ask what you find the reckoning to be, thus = 0.061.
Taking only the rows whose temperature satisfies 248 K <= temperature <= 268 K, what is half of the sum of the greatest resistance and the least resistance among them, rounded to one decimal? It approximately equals 43.2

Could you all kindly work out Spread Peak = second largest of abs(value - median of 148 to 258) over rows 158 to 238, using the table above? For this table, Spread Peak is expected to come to 17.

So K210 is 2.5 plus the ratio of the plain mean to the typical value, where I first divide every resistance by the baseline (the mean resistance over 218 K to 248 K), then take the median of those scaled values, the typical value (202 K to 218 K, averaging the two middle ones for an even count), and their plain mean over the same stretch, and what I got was 3.49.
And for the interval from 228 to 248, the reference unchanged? 3.48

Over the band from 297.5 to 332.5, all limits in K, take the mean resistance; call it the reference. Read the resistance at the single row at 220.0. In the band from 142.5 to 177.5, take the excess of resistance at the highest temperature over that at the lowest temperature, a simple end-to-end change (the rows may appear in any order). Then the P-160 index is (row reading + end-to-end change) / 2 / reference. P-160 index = 0.45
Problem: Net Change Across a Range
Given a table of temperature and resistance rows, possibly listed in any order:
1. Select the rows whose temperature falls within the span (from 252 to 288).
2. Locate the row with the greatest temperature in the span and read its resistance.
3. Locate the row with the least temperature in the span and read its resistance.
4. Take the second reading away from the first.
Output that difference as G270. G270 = 9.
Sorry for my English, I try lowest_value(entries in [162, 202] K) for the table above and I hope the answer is 22.7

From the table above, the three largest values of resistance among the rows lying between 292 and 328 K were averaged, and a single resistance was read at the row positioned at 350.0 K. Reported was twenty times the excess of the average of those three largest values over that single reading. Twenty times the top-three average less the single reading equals 87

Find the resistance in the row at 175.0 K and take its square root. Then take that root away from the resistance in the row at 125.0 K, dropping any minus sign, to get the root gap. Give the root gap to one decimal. 37.3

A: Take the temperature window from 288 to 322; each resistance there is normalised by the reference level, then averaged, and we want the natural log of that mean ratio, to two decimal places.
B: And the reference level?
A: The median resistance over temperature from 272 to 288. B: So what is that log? -0.33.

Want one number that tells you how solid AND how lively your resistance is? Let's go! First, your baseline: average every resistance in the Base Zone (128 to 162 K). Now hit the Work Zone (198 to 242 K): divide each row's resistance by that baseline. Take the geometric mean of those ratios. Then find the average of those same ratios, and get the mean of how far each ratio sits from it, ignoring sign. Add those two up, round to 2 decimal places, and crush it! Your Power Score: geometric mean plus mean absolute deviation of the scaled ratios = 0.96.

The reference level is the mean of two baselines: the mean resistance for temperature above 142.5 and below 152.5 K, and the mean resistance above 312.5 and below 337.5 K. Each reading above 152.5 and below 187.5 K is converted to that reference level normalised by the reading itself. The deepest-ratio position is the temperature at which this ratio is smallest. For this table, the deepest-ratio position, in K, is 160.0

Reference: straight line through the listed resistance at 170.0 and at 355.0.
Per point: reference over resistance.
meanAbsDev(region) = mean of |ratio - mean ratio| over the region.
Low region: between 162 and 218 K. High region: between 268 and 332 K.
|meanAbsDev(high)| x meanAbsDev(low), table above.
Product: 0.031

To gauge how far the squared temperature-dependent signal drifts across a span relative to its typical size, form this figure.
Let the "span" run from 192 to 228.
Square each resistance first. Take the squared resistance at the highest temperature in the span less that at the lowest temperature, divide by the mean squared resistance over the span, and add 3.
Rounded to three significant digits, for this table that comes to 3.14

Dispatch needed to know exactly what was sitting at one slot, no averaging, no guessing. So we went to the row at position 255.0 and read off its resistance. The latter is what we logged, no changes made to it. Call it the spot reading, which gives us 43.7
